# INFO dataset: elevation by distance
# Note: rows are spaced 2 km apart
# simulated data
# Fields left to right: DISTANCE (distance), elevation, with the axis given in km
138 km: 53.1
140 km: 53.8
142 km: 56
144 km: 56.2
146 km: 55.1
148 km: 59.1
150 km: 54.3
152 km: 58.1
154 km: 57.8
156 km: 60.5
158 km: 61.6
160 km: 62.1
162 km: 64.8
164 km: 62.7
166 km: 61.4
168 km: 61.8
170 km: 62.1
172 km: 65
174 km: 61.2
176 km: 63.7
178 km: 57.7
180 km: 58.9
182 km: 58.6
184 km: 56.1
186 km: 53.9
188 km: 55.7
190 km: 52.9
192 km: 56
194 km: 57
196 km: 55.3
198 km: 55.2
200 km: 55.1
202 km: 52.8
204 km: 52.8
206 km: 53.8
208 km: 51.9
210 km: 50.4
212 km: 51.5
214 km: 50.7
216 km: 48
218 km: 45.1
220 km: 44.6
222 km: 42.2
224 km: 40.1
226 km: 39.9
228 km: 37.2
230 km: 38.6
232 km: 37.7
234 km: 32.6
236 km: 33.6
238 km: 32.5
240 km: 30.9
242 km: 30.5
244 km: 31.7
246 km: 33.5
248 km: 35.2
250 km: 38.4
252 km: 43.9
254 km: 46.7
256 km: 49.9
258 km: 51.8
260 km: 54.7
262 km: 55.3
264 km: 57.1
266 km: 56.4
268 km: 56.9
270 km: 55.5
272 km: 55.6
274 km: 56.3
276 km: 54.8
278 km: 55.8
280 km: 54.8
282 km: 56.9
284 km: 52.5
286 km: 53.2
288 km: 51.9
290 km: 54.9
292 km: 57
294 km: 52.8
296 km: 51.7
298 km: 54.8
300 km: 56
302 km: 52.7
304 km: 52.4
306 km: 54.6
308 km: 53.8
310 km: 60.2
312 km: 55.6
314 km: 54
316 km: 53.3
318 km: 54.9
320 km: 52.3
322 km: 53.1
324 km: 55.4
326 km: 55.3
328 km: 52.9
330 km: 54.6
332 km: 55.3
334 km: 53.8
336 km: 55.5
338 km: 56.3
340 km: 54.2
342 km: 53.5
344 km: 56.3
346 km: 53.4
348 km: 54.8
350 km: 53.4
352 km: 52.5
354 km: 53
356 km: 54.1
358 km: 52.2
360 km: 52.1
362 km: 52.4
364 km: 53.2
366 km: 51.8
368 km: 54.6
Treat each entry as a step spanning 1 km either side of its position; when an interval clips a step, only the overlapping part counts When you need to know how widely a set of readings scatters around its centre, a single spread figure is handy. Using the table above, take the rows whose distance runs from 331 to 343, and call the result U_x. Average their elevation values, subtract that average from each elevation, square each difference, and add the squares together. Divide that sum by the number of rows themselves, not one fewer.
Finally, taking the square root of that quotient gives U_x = 1.0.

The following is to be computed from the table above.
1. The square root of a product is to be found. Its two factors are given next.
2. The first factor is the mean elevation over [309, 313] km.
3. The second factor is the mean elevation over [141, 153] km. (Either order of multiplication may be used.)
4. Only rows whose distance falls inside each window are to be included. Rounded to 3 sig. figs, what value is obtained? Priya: 57.2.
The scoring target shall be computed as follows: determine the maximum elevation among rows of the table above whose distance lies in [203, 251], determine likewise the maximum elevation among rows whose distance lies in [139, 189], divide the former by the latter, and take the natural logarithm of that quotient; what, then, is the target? -0.19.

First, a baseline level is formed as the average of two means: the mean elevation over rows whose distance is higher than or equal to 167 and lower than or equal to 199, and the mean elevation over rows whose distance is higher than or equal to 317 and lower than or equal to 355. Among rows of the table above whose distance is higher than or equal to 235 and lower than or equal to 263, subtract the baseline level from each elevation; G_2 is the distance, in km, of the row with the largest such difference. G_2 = 262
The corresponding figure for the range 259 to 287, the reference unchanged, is 264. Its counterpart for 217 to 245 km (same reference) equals 218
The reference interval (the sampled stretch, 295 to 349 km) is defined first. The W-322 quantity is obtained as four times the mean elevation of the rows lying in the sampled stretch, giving 218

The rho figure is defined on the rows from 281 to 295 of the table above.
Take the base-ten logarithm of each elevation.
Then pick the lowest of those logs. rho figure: 1.72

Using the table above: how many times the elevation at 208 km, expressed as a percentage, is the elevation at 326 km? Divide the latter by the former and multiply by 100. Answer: 107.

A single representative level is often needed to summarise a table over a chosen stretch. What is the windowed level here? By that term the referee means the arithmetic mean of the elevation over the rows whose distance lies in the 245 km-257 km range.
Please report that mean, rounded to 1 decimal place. 41.3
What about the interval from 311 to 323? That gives 53.9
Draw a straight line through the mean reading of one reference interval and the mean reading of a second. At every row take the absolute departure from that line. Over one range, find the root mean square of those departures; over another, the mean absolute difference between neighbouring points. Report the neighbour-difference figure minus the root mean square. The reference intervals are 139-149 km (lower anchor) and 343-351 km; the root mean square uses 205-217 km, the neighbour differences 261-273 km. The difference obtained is -3.9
